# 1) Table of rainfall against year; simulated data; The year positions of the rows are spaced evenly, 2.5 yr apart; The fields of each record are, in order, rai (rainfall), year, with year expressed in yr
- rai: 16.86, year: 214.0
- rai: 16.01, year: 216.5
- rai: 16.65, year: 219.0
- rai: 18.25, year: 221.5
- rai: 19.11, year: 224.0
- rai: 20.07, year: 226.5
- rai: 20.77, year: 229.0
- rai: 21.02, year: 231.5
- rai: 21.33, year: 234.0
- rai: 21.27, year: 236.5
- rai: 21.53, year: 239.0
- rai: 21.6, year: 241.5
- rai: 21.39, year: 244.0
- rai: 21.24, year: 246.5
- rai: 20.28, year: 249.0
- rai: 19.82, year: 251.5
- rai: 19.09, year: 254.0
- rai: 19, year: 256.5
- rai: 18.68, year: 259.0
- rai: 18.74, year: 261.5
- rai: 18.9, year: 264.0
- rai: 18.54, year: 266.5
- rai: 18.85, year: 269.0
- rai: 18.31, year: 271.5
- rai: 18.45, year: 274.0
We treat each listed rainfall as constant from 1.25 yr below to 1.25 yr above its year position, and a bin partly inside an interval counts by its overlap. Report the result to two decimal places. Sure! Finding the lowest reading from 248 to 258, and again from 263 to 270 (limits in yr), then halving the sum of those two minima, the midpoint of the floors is 18.77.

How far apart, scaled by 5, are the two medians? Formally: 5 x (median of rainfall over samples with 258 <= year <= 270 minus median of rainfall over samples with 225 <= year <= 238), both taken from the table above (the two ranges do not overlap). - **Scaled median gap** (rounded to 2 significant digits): -11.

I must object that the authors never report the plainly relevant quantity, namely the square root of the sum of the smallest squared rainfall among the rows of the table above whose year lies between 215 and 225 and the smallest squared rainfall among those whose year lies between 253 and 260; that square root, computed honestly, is 24.6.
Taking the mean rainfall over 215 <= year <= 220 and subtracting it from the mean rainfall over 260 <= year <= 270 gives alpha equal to 2.4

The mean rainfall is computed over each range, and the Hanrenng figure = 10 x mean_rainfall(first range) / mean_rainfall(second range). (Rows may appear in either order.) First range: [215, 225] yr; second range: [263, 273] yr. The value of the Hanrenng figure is 9.4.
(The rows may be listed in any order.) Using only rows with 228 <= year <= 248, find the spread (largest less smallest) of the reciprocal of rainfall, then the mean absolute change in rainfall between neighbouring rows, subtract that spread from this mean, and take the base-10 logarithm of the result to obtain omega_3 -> -0.7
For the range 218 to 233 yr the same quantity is -0.1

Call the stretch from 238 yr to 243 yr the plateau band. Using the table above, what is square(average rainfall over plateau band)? 465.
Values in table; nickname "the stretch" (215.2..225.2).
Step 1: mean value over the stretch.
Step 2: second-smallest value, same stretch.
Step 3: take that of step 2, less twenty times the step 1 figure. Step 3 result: -333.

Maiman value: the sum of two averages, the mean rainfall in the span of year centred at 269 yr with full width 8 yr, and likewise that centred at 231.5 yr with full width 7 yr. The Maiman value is 39.6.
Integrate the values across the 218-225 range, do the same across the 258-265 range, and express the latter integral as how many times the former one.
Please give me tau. 1.04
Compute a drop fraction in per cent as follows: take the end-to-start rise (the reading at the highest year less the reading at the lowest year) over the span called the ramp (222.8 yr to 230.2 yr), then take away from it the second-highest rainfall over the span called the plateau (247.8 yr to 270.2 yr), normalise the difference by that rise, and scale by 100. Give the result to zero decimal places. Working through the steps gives -1094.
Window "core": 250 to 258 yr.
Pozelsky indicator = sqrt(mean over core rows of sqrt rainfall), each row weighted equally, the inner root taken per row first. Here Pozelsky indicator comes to 2.10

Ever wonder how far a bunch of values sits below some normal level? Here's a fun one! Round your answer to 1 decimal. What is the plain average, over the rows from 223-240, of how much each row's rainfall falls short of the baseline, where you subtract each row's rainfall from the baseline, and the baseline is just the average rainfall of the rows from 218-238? -0.9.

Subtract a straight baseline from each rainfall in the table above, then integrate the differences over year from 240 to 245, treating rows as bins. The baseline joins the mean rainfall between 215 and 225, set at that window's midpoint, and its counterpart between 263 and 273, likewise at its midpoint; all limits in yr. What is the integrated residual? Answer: 17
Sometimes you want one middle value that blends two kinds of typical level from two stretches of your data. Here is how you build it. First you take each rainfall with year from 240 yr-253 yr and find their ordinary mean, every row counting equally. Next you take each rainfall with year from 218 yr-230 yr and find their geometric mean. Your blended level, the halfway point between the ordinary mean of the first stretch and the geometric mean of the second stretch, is 19.9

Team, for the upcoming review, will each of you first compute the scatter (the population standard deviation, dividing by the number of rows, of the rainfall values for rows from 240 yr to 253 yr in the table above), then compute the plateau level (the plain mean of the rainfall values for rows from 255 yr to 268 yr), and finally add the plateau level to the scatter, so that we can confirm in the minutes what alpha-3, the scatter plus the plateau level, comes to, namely 19.5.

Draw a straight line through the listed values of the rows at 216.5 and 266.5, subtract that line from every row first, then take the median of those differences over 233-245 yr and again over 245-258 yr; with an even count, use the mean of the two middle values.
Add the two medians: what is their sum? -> 6.4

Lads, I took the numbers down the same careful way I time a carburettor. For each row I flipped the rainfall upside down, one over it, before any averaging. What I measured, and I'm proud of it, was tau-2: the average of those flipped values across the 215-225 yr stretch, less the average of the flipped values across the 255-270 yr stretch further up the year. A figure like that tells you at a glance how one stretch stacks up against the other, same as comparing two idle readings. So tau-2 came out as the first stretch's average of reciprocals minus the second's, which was 0.004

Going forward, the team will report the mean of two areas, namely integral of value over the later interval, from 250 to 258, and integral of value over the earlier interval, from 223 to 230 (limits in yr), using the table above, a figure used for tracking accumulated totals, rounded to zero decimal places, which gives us 147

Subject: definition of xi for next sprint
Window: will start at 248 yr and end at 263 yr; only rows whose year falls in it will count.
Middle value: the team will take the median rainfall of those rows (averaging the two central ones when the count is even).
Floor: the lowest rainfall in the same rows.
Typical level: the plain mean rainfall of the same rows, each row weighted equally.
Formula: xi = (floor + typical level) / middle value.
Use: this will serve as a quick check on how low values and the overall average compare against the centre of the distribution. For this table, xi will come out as 1.99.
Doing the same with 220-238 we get 1.85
